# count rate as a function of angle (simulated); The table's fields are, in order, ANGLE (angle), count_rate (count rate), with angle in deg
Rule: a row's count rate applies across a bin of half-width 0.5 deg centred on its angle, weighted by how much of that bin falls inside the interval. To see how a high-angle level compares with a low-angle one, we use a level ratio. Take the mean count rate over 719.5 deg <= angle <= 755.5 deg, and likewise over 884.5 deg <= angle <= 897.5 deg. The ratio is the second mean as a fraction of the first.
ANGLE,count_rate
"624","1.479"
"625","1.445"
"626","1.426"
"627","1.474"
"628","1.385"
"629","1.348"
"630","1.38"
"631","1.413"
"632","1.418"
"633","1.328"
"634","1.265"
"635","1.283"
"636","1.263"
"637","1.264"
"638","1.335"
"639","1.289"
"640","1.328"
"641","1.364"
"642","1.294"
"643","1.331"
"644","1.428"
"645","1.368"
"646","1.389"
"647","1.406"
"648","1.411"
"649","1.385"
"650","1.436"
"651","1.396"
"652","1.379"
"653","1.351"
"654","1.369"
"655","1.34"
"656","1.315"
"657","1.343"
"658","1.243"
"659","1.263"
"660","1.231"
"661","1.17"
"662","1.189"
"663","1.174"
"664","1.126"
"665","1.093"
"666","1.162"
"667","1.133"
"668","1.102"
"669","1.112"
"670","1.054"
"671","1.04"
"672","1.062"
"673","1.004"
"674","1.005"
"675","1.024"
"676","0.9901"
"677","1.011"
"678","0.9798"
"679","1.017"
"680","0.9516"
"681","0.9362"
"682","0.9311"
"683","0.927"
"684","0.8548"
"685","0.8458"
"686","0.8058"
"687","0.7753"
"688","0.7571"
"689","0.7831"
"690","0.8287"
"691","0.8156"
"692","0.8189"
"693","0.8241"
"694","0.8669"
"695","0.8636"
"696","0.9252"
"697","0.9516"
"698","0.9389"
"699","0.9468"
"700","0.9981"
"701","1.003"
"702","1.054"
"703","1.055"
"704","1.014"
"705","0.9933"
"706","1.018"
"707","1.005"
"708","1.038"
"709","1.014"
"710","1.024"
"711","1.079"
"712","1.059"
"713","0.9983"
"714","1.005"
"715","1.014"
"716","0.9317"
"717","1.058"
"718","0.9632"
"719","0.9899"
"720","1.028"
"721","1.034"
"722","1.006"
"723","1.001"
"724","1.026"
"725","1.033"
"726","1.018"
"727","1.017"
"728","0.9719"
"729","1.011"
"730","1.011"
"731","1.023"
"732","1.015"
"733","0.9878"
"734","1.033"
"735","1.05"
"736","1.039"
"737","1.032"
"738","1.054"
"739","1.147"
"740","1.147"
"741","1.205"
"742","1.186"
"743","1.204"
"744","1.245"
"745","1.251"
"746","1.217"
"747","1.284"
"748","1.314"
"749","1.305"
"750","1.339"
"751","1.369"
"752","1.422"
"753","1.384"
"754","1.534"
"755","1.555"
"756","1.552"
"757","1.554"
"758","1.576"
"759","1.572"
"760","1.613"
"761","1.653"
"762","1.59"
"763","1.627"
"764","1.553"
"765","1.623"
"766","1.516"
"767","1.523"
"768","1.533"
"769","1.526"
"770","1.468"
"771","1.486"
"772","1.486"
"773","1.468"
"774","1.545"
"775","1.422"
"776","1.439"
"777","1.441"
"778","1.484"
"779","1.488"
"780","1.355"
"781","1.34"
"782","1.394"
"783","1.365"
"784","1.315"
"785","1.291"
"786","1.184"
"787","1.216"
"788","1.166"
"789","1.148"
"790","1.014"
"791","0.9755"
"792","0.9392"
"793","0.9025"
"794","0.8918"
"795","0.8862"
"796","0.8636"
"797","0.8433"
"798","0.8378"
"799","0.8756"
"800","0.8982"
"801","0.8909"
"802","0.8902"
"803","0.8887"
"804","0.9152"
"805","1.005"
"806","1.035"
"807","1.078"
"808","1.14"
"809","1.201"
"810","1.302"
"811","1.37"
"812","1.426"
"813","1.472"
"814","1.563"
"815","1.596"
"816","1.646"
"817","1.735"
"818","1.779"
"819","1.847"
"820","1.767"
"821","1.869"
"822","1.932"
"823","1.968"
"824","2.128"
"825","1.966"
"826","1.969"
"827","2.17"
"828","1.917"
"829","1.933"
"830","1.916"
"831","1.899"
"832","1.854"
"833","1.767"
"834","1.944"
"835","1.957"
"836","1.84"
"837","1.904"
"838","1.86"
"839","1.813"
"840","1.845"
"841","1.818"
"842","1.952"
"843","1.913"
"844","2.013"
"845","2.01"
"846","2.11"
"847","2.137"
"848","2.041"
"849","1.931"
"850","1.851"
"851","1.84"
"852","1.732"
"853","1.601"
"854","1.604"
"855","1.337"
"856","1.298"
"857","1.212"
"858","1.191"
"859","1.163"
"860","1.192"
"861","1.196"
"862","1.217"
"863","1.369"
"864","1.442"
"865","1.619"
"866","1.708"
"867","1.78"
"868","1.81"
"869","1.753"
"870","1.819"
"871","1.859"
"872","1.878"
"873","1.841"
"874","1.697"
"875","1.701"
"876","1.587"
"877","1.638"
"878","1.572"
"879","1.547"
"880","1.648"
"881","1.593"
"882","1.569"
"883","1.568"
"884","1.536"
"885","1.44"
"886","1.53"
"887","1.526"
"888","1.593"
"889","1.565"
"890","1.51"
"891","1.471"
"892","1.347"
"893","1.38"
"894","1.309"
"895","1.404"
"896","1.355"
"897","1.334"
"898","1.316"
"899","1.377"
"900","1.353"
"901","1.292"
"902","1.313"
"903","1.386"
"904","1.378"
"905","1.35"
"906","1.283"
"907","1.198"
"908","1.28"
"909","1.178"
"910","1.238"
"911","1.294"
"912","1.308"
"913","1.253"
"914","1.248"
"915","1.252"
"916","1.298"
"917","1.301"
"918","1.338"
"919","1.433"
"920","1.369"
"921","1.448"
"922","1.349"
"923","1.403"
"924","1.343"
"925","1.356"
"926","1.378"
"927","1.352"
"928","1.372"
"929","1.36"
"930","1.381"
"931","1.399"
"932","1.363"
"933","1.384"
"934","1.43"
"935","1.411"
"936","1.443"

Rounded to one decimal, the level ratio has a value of 1.3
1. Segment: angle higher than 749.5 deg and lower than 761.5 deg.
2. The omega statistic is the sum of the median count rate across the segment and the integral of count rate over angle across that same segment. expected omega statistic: 20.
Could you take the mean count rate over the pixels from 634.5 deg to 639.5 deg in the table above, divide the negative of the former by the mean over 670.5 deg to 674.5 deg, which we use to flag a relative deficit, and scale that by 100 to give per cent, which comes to -125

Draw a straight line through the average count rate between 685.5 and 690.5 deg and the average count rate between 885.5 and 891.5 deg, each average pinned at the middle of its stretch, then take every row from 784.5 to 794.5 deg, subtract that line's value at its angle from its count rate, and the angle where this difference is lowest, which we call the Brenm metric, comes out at 794 deg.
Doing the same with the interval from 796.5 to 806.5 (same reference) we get 798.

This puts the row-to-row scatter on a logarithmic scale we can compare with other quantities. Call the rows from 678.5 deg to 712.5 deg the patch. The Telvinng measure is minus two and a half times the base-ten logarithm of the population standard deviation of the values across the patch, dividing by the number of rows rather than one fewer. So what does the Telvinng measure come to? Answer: 2.6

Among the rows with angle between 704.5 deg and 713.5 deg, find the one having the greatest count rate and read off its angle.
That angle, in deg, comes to 711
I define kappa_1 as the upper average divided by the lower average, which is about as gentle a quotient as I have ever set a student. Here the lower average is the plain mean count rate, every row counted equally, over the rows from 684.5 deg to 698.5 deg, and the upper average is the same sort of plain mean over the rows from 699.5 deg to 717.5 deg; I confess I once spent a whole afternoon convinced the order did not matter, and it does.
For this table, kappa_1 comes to 1.21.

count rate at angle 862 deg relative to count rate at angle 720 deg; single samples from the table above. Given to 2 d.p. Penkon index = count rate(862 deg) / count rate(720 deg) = 1.18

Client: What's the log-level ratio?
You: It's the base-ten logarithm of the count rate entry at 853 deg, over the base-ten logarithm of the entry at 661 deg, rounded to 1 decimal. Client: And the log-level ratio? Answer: 3.0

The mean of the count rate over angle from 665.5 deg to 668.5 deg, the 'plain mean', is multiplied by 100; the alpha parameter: 113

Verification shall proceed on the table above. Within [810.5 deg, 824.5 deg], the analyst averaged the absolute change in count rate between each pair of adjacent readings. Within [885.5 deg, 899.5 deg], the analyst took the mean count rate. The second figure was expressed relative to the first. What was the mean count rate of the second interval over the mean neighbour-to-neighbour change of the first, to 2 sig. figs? 20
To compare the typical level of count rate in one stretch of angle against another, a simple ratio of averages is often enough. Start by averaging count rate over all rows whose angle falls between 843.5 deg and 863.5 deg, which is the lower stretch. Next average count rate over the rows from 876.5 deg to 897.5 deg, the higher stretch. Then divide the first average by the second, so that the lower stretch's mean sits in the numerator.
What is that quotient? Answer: 1.07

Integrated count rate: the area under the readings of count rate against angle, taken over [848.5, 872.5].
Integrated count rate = 37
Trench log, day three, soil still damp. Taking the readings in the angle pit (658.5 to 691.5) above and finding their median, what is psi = 1.0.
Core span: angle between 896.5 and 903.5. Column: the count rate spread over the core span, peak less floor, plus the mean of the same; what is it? 1.43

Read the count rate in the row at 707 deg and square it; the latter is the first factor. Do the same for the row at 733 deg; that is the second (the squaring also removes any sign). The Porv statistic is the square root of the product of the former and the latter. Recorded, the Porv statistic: 1.0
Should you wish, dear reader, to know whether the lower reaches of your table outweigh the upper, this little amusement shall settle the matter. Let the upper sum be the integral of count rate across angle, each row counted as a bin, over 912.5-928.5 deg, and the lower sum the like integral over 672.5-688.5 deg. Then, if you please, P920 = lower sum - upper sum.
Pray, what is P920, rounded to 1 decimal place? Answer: -6.7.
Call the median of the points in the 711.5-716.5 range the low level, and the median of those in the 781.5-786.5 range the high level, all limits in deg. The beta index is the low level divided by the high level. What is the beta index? 0.76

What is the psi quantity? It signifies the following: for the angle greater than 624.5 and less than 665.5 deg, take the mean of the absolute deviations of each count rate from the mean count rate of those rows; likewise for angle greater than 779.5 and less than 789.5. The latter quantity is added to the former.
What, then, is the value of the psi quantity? 0.15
